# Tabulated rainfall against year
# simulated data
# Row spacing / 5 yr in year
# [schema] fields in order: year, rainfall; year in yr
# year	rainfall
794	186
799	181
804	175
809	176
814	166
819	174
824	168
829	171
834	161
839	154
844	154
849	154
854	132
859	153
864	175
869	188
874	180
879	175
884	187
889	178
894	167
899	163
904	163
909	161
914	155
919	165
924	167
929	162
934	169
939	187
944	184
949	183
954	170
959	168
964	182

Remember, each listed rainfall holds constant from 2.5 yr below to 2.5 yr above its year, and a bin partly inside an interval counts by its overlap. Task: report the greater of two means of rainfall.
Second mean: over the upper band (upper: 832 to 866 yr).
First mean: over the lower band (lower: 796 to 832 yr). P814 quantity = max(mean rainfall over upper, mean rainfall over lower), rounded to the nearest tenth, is 173.0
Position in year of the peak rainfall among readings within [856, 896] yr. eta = 869 yr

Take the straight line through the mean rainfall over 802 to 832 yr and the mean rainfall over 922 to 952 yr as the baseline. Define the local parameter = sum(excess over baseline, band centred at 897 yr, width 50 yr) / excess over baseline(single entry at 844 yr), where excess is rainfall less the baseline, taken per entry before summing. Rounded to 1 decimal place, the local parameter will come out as 2.5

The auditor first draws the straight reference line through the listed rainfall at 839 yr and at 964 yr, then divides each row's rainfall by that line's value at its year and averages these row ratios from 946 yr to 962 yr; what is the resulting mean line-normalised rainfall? 0.97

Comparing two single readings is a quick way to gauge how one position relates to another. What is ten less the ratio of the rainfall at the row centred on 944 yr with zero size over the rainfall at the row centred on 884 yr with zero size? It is 9.02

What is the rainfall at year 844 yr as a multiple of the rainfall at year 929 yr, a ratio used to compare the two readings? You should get 0.95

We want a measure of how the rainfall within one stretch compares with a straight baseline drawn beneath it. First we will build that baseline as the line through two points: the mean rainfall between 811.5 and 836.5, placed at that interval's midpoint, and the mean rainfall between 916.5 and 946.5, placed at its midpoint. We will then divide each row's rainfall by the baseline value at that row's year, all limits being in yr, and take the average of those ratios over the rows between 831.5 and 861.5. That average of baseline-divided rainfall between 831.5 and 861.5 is 0.90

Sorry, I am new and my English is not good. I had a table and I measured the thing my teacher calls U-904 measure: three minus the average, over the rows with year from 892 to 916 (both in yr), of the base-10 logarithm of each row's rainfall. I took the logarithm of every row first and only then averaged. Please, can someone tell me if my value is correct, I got 0.791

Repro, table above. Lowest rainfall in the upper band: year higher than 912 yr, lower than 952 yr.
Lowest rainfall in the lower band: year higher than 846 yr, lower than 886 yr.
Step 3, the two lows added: 287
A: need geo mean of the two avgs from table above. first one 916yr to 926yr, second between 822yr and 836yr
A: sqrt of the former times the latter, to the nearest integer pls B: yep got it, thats 166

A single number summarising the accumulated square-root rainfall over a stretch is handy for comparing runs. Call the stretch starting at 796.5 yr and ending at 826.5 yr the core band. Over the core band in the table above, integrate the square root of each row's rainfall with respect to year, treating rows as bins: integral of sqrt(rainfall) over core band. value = 395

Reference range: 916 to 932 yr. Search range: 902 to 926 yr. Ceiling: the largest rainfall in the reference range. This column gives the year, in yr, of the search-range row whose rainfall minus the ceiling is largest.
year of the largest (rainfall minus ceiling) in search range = 924 yr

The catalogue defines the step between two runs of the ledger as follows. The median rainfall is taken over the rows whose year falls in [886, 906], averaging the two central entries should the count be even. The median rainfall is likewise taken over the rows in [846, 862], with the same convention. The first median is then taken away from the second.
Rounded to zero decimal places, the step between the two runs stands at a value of -12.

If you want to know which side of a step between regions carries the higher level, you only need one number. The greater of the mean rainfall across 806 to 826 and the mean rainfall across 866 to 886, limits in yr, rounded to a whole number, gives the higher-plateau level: 182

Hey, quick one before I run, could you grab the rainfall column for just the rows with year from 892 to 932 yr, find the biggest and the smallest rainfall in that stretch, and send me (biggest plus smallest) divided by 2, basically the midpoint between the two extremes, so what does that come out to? 161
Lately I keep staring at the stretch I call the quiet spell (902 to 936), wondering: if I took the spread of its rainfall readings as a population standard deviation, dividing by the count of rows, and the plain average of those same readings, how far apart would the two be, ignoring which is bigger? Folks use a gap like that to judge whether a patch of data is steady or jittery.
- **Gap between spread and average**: 159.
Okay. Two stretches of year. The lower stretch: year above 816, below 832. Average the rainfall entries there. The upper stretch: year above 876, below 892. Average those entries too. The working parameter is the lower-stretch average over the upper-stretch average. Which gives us 0.95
